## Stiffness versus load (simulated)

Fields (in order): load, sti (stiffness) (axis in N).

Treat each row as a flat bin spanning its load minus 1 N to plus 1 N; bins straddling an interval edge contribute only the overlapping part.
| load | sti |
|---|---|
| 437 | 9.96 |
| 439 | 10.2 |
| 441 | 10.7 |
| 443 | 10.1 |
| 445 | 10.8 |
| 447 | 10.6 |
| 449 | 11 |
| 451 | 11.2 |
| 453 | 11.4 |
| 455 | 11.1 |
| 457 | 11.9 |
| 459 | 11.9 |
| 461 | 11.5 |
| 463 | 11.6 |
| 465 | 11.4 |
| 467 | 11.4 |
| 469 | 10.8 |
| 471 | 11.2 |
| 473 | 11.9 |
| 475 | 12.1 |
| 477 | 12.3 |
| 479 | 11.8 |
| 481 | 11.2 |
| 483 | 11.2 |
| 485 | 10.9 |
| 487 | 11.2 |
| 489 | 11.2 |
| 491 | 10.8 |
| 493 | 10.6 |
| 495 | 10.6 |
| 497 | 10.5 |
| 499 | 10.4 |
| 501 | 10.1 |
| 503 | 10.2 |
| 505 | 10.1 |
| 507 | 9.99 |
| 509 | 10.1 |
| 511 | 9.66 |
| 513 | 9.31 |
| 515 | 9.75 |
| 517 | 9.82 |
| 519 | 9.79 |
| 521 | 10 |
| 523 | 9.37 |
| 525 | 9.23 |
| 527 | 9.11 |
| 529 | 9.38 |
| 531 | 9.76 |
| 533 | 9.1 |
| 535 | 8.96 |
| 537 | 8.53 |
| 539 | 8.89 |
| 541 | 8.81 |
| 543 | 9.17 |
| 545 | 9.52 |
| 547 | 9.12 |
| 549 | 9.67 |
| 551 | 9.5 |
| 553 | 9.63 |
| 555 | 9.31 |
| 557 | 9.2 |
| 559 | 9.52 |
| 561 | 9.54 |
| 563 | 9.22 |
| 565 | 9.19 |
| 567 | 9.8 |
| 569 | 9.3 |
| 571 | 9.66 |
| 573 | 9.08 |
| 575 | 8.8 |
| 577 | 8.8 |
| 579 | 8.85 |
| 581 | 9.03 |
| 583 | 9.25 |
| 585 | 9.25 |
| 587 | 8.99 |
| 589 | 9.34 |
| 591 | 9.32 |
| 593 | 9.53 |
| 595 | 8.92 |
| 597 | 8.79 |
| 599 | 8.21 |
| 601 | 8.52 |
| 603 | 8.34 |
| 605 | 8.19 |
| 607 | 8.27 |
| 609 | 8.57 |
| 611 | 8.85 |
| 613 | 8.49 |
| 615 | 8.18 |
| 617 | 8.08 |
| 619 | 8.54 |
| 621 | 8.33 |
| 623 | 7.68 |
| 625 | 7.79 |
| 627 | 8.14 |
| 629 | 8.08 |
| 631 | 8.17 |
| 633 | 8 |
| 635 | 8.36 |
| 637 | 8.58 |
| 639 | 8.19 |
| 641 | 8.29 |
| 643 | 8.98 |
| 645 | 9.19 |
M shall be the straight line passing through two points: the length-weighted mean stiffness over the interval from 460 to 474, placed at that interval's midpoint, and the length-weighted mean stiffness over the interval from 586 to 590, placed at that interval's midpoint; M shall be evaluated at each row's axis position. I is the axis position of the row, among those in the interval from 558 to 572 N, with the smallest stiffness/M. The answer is 563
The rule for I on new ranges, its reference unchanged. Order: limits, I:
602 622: 605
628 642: 633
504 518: 513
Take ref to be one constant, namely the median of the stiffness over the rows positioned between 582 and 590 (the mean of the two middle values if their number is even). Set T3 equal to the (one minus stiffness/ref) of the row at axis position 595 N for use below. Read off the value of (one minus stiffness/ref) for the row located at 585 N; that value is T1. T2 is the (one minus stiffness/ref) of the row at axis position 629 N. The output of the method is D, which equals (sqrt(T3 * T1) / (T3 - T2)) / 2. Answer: 0.00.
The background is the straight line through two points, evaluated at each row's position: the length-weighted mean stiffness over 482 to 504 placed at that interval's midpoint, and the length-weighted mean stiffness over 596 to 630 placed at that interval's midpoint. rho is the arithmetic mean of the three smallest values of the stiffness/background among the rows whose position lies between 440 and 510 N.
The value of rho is 0.90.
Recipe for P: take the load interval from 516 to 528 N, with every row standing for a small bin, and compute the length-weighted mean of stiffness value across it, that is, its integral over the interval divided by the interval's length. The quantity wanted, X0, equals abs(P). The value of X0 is 9.6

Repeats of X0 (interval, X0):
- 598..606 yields 8.3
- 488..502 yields 10.6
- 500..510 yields 10.1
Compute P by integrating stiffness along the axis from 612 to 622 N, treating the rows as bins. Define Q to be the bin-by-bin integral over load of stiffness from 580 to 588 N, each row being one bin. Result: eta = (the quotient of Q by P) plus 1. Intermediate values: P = 83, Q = 73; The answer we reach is 1.88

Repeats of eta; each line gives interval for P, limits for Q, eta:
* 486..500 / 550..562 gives 1.75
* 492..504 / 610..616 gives 1.41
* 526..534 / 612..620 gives 1.89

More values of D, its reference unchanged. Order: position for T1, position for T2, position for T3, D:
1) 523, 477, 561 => 0.03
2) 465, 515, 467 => -0.65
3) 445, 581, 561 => -0.66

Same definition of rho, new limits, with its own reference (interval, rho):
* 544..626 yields 0.95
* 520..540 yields 0.90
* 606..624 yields 0.97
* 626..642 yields 1.01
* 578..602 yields 0.98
